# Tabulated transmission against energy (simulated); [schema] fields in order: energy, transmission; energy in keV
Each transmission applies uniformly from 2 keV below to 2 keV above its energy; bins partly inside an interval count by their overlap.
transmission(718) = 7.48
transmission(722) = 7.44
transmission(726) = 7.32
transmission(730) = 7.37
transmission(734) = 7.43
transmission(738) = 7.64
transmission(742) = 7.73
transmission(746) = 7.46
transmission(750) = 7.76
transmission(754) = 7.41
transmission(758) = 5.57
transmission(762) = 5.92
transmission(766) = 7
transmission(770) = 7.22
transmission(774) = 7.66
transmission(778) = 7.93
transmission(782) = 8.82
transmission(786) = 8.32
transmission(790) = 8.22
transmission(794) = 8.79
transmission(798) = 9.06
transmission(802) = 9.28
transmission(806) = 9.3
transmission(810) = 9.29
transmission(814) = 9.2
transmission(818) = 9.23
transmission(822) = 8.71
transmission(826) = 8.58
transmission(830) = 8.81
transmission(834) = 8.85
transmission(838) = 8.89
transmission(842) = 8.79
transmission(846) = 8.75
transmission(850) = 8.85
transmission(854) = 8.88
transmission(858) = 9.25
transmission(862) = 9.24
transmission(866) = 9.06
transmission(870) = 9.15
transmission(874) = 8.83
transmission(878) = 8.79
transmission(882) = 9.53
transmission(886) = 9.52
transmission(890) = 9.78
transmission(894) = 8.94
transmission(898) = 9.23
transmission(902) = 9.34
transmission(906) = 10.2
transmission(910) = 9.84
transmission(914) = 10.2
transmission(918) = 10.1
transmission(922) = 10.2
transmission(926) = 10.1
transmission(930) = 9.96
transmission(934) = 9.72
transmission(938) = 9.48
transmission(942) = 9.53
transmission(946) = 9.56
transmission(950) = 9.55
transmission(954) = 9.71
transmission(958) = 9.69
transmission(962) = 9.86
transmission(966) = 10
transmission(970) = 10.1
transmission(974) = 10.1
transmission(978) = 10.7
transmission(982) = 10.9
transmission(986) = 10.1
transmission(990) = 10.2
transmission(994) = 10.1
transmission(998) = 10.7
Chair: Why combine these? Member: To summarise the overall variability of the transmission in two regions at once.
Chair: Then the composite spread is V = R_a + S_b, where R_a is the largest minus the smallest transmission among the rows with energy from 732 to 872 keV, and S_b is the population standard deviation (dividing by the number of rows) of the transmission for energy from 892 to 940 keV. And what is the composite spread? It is 4.14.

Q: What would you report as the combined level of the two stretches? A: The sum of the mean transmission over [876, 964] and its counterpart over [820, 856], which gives 18.5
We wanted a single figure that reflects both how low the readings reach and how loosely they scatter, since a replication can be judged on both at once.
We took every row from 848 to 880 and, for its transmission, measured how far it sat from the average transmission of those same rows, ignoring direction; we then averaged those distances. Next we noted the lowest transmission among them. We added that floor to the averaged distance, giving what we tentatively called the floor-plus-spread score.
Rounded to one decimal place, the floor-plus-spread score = 9.0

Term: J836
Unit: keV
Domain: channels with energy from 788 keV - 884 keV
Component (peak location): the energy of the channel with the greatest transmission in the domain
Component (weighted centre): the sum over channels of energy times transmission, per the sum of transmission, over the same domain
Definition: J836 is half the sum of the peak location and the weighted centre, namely 859.1 keV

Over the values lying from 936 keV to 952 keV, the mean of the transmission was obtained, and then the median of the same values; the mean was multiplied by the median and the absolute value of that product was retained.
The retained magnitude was 91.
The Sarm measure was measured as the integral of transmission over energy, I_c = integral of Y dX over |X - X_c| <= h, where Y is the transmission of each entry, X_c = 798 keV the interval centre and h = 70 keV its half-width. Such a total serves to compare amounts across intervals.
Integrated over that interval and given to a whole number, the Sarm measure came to 1161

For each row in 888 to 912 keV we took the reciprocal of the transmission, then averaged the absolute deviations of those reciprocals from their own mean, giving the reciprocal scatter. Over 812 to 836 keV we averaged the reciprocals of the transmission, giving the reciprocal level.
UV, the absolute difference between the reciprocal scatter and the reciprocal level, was 0.108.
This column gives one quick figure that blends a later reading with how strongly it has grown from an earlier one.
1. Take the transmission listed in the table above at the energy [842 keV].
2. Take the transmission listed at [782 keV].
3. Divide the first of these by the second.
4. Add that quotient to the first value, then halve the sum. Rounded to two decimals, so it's 4.89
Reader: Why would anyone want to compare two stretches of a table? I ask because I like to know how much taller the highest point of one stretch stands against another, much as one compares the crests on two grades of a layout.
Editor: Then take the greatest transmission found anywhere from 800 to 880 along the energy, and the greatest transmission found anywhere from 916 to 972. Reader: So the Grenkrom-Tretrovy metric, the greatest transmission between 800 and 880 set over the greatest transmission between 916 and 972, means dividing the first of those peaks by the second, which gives 0.91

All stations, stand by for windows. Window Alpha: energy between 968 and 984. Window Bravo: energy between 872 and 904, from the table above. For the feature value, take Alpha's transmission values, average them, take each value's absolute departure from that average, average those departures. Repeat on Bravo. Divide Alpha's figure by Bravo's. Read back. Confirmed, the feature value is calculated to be 1.18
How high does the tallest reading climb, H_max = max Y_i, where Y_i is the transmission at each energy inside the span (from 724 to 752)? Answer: 7.76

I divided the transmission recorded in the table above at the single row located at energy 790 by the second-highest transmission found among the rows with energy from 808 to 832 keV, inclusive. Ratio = 0.89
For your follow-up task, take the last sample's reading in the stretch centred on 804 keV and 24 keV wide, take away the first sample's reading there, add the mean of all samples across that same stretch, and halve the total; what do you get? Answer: 4.8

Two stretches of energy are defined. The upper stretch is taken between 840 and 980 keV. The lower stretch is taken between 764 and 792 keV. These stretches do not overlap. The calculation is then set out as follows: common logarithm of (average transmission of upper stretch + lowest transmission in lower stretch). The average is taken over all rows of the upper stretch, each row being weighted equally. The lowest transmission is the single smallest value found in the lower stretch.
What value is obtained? 1.22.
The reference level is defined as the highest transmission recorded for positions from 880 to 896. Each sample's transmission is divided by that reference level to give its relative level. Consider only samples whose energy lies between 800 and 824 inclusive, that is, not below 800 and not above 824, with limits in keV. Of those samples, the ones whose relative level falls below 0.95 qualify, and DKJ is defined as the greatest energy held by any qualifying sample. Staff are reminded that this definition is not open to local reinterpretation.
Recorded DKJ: 822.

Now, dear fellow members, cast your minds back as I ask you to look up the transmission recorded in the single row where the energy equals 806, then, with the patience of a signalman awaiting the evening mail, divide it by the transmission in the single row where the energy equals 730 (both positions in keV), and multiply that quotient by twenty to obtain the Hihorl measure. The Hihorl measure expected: 25.2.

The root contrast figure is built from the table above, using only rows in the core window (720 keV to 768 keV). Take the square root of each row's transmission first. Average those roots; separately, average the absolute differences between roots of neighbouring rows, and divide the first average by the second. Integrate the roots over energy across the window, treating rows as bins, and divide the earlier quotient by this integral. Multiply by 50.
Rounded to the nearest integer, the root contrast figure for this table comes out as 13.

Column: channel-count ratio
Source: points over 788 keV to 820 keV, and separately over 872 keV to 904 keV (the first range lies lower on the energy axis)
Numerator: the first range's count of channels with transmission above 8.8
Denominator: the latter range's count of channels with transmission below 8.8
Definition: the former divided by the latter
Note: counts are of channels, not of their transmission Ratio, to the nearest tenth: 6.0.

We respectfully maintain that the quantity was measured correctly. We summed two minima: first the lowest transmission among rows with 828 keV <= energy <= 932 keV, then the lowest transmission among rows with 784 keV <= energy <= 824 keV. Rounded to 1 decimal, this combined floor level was 17.0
